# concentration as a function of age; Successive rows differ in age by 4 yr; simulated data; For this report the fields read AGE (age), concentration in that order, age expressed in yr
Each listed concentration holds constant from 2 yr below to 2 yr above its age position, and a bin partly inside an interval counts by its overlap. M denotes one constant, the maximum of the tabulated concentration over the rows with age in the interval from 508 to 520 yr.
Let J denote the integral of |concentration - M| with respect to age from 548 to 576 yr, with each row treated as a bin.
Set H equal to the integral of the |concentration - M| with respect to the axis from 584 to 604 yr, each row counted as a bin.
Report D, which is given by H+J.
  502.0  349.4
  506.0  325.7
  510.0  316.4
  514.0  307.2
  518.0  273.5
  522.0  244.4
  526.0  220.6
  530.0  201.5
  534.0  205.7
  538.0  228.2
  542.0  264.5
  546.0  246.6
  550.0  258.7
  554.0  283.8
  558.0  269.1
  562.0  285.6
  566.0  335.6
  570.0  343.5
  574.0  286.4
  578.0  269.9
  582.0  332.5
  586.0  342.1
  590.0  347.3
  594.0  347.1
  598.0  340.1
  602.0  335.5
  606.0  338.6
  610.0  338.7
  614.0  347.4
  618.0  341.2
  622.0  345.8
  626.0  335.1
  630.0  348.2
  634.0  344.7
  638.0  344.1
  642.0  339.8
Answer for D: 1499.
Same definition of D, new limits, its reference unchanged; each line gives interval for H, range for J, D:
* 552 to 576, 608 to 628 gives 1253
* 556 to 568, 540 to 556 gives 1237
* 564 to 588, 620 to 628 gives 851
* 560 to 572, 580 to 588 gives 476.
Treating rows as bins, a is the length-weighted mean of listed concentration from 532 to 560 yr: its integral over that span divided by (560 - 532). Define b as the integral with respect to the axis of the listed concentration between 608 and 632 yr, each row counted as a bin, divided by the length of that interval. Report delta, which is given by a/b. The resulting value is 0.73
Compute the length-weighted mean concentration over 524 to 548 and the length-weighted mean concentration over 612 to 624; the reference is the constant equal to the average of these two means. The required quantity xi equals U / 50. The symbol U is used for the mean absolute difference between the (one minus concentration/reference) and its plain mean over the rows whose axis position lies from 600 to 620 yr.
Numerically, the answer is 0.0002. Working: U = 0.011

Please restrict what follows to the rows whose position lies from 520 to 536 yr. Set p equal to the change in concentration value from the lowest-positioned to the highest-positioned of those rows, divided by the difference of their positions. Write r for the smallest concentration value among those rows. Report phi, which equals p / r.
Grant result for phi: -0.016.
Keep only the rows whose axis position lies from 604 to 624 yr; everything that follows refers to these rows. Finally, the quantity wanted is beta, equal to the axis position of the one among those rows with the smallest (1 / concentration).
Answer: 614.0 yr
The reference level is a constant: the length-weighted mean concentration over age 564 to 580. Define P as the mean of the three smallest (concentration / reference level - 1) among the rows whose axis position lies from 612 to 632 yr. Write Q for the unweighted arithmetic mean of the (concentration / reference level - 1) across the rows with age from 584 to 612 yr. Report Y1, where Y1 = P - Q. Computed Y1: 0.0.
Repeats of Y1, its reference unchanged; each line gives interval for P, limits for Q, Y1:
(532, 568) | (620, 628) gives -0.4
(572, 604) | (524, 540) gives 0.3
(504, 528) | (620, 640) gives -0.3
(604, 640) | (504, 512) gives 0.1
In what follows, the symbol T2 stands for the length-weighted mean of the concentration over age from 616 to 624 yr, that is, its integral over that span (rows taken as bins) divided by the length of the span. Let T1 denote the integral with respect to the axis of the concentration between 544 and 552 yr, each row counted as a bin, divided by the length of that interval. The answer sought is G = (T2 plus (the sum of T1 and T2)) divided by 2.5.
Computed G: 376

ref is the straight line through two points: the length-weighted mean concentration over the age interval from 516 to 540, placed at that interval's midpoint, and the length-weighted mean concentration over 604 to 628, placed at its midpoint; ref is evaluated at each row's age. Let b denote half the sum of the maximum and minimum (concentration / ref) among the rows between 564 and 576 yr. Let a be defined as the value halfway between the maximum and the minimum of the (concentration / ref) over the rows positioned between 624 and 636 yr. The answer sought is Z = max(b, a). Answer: 1.11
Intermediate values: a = 0.958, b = 1.11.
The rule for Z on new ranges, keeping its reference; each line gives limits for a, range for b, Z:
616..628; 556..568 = 1.11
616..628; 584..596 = 1.12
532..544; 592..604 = 1.07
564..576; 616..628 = 1.11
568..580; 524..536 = 1.07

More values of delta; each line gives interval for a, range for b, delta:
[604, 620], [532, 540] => 1.57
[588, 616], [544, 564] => 1.27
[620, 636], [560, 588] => 1.09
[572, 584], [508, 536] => 1.17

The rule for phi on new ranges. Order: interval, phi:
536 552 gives 0.011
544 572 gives 0.016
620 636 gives 0.000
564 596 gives 0.002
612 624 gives -0.001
